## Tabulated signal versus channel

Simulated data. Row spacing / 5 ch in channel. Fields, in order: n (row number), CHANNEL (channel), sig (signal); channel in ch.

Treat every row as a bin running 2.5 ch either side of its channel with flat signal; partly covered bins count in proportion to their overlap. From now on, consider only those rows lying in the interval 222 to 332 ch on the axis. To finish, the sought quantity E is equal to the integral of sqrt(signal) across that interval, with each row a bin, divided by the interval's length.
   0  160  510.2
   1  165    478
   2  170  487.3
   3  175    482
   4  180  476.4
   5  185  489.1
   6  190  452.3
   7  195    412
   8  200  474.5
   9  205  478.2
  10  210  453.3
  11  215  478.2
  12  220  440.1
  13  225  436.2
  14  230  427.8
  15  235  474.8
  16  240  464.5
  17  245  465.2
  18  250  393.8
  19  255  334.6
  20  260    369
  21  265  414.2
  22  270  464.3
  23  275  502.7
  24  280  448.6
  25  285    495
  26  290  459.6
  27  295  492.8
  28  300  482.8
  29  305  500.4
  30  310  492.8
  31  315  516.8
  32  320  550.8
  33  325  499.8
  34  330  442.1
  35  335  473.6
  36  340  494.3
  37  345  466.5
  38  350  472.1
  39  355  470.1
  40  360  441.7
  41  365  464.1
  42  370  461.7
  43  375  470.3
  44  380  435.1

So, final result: 21.42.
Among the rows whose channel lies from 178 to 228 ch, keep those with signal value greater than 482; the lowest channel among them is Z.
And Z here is 185 ch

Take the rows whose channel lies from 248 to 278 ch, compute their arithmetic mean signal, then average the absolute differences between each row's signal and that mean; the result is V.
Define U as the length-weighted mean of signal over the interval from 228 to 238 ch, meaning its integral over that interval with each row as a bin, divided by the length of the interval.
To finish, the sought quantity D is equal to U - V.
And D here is 406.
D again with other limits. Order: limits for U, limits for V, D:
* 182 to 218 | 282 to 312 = 452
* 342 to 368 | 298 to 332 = 442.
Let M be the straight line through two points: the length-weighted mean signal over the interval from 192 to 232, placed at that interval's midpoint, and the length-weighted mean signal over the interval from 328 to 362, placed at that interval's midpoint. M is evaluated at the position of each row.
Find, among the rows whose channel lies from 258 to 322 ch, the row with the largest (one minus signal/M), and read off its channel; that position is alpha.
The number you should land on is 260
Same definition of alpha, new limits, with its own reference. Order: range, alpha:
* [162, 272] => 255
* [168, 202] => 195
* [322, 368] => 360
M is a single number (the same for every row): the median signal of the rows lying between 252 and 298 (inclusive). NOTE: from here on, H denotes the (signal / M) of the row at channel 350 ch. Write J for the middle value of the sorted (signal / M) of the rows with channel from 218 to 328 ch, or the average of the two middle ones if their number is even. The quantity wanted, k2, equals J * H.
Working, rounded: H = 1.03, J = 1.011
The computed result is 1.04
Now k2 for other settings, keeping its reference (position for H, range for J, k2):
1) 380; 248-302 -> 0.95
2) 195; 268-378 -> 0.92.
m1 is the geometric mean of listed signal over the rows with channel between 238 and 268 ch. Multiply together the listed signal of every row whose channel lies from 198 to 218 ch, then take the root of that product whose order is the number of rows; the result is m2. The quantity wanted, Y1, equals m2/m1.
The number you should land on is 1.17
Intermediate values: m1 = 404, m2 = 471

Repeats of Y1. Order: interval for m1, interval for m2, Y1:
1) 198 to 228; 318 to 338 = 1.07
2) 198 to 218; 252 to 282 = 0.89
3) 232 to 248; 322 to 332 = 1.00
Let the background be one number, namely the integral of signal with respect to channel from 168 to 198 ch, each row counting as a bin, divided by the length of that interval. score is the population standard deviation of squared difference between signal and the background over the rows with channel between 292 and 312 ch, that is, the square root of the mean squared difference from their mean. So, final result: 315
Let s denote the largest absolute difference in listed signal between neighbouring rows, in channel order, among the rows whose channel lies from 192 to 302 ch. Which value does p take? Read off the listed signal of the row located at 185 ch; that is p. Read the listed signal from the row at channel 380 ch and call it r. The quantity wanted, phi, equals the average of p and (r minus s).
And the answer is 426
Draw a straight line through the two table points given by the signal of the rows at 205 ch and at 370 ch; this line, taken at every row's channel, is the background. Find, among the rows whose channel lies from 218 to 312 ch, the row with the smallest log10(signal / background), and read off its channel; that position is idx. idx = 255 ch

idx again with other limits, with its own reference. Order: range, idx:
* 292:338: 330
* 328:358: 330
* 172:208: 195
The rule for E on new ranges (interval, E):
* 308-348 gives 22.17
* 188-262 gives 20.89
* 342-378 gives 21.53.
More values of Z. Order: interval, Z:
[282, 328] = 285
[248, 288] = 275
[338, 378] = 340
